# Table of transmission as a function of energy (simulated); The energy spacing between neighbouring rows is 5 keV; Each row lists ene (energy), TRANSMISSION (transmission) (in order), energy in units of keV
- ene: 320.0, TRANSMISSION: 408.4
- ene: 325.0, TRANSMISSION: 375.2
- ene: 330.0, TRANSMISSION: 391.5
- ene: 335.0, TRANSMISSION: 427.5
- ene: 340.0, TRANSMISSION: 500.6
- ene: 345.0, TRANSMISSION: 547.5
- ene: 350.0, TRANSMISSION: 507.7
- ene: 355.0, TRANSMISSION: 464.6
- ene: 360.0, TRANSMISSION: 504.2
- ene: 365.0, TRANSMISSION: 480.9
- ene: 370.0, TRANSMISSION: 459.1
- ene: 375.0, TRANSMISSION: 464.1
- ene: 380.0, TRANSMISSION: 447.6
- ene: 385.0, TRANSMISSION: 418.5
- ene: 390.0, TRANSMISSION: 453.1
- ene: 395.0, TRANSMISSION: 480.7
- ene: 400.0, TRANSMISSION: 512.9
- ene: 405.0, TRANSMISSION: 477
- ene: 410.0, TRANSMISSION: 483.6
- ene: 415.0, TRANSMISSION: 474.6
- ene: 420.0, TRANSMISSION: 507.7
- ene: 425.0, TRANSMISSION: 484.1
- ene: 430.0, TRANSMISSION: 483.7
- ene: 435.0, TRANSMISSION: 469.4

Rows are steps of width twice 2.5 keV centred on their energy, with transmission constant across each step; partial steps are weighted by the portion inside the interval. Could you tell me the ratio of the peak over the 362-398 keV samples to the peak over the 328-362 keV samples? 0.88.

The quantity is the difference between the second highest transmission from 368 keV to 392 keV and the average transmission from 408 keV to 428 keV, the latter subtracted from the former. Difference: -28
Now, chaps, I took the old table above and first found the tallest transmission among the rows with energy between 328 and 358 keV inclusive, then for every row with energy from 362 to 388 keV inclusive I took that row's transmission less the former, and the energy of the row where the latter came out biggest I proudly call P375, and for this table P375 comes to 365.0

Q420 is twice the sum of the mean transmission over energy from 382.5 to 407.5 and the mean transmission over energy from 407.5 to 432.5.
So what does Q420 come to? 1910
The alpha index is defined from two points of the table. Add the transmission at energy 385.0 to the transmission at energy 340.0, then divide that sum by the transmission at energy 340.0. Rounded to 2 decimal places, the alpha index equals 1.84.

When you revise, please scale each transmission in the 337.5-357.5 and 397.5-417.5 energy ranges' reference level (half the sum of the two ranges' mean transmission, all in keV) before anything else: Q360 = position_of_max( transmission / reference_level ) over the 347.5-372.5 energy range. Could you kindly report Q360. 350.0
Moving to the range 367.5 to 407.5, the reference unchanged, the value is 400.0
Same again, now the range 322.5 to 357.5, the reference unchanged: 345.0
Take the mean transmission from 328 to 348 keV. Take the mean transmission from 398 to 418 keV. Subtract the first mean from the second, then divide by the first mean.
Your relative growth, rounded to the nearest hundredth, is 0.04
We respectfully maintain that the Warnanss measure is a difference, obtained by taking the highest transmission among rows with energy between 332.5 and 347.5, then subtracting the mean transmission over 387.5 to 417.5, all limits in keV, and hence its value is 67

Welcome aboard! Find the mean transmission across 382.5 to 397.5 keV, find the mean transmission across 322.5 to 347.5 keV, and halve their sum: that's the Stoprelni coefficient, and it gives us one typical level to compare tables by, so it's 450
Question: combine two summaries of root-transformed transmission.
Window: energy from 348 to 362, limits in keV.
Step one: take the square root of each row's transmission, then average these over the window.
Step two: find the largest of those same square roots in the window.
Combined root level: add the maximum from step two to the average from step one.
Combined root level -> 44.7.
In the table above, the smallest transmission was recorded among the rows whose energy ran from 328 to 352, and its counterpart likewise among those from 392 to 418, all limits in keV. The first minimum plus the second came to 866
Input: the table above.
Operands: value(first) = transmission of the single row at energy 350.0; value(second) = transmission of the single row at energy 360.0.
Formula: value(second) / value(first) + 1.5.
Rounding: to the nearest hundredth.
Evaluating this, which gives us 2.49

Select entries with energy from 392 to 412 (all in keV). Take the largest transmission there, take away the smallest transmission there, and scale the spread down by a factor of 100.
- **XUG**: 0.36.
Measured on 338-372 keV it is 0.88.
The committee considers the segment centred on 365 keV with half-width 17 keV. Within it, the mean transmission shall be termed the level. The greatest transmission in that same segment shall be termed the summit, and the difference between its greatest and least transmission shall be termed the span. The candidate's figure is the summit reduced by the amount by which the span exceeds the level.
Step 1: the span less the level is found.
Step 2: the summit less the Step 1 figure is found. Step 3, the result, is 923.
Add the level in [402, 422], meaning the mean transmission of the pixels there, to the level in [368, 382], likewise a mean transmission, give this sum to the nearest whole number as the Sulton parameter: 943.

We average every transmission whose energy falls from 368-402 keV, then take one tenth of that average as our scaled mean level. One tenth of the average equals 46.2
